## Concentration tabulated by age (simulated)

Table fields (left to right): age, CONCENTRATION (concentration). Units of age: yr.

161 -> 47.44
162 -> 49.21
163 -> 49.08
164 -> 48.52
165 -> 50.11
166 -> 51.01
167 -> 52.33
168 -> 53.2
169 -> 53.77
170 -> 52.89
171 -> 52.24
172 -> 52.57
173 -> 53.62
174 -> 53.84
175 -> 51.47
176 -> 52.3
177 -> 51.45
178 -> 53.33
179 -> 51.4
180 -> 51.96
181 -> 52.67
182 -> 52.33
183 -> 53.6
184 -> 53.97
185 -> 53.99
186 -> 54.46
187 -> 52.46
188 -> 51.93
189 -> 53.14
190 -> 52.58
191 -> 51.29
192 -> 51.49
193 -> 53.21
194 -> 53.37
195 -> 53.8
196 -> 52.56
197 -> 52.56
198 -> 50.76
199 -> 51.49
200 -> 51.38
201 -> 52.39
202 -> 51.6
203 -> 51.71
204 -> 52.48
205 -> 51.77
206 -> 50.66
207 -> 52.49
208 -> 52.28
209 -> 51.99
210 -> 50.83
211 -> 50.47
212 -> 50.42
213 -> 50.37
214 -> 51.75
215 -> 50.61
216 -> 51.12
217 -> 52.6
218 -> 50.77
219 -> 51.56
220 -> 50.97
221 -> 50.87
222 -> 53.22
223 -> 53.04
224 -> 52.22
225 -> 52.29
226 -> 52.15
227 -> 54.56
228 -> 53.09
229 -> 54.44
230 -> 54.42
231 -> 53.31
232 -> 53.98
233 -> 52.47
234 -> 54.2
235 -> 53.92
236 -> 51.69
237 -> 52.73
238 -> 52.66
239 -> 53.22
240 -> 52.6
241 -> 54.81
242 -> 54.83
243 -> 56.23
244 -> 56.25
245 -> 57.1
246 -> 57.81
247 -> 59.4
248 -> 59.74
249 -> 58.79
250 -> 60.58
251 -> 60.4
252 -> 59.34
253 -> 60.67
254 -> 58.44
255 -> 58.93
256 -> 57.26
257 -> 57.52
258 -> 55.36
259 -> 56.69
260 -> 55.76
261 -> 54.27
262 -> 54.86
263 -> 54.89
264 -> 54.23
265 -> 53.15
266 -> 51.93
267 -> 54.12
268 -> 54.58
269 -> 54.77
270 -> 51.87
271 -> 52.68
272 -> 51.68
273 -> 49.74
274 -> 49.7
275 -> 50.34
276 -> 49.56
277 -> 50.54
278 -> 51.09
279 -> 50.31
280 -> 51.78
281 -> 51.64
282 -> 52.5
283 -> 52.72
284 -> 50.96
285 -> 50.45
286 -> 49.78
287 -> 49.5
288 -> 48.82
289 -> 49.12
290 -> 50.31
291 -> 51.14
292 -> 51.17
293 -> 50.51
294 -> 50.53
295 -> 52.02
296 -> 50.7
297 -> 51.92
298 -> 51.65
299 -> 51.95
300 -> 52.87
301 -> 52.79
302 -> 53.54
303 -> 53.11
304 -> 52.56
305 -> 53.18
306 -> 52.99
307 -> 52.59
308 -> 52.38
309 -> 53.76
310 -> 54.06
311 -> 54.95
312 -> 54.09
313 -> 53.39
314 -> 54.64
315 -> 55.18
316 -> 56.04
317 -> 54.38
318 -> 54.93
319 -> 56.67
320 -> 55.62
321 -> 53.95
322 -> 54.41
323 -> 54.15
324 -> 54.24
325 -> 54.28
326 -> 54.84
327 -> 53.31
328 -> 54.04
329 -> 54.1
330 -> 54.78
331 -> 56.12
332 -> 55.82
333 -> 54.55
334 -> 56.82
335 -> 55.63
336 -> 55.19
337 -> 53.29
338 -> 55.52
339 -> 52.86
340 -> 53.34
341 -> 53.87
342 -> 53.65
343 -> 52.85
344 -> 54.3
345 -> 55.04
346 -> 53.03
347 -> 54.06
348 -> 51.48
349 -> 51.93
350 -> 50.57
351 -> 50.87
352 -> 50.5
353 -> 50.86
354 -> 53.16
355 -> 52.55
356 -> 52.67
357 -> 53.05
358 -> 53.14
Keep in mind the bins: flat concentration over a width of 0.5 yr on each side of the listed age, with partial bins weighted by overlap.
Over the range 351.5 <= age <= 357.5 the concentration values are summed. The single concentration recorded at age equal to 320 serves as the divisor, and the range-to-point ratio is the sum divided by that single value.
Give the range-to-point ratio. 5.62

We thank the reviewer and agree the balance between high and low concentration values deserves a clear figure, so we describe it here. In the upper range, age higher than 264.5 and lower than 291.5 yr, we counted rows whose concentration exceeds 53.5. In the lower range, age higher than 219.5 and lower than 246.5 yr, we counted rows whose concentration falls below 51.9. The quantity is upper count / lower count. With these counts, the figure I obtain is 1.0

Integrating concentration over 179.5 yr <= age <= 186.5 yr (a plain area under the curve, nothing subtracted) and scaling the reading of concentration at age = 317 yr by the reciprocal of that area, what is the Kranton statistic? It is 0.146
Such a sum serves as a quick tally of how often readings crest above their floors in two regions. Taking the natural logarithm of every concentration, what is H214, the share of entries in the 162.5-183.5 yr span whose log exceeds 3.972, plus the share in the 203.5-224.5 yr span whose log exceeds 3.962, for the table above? 0.43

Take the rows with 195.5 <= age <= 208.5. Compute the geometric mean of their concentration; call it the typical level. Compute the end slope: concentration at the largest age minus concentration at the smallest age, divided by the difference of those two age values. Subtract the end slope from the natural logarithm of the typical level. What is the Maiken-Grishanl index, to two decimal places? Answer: 3.97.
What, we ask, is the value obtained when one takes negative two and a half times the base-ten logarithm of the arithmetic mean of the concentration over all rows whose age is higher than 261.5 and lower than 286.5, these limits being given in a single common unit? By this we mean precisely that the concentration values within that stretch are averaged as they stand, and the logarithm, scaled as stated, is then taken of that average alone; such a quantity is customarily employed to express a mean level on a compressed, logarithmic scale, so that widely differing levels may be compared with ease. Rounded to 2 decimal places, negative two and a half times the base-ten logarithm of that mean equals -4.29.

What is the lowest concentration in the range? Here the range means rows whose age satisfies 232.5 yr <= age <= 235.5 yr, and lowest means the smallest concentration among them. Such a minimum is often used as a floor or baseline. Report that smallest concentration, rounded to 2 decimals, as 52.47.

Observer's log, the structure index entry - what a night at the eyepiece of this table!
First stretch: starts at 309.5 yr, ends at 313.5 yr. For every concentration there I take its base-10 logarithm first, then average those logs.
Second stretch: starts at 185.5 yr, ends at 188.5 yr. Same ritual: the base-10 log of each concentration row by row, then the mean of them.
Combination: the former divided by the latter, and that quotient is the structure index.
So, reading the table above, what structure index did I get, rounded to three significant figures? 1.01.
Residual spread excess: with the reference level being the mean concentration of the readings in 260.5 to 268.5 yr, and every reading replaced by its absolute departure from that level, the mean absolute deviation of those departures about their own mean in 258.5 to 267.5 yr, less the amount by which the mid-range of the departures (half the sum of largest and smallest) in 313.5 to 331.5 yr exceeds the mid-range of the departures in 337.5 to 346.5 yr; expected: 0.20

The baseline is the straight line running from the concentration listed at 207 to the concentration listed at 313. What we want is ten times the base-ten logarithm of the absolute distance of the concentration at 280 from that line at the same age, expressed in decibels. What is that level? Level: 1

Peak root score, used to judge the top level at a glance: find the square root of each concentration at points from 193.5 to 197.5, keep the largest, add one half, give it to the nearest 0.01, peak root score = 7.83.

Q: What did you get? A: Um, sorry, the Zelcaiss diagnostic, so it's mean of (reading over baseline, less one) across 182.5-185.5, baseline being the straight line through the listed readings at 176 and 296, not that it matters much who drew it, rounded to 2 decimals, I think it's 0.03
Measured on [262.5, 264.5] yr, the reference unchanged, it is 0.07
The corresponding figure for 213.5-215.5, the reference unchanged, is -0.01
